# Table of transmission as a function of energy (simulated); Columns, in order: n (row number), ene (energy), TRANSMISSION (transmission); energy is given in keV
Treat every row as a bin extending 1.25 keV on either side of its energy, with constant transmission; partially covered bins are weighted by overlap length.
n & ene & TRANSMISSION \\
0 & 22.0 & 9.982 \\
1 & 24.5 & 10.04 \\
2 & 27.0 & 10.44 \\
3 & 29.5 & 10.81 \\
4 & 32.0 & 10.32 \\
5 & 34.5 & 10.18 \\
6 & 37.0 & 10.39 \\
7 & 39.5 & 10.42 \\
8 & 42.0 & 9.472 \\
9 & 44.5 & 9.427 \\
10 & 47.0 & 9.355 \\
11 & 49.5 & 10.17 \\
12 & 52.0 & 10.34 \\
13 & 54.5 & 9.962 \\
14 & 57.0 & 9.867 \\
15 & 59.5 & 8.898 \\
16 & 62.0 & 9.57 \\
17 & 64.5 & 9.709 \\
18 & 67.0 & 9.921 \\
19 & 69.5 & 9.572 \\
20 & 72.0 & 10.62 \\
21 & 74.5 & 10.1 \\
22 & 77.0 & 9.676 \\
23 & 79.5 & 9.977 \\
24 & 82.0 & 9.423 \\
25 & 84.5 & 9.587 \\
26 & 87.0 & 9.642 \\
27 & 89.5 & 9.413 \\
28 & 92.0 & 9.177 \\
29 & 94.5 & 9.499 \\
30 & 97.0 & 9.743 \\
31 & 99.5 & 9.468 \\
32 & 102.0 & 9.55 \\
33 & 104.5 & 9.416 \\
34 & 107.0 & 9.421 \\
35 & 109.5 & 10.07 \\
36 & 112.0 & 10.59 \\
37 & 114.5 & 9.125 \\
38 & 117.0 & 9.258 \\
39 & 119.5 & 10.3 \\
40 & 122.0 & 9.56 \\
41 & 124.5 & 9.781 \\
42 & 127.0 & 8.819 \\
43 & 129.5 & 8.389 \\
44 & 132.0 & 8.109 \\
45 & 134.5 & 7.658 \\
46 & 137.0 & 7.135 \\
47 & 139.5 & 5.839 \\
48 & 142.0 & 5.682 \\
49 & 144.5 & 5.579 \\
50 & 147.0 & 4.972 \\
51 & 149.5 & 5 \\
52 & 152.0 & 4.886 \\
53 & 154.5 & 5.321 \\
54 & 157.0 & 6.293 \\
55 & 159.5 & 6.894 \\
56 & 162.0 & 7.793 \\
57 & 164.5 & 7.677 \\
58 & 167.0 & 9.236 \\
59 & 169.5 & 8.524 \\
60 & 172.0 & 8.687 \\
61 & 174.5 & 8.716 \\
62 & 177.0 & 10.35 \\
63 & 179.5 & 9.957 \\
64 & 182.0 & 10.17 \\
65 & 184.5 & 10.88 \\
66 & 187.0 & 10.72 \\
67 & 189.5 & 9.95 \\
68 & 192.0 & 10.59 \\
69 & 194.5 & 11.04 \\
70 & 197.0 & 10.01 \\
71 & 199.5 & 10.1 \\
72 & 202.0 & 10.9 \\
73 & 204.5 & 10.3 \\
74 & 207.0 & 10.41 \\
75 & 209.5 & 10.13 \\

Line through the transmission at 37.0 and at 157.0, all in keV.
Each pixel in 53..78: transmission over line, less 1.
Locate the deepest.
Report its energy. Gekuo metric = 59.5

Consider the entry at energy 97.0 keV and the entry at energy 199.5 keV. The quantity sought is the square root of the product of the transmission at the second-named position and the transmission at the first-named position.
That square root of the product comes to 9.9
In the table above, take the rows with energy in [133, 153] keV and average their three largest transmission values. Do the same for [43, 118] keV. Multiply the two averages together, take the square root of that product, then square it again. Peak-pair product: 72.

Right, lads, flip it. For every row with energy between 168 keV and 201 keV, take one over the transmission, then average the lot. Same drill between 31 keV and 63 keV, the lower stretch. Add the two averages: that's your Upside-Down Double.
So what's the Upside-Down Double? 0.202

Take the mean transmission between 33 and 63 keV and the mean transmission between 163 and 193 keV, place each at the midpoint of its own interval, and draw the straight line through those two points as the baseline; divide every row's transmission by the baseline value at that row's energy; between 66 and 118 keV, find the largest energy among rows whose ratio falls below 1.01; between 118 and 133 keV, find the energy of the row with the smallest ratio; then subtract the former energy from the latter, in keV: 15.0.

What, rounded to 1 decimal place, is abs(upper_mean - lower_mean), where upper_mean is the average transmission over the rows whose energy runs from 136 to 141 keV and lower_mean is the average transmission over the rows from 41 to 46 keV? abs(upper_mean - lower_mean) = 3.0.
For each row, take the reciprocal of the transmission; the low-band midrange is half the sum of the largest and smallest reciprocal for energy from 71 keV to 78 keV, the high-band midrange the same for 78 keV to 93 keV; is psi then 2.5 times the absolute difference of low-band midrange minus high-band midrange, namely 0.015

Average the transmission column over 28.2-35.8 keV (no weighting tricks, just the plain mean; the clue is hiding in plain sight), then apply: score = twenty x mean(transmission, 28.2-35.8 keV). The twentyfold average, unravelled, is 209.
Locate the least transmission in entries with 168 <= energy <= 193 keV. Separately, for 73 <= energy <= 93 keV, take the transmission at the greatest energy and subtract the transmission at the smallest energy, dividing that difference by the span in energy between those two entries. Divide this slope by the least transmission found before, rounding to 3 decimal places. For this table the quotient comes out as -0.006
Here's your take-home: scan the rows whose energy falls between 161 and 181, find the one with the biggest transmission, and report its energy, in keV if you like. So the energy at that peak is 177.0 keV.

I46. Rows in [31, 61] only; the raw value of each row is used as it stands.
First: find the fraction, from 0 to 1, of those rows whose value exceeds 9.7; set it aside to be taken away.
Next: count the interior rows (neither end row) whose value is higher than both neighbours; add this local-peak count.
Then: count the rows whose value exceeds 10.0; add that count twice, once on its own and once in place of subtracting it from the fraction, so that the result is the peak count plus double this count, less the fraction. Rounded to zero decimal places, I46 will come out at 13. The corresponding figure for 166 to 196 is 13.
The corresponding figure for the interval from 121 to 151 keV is 1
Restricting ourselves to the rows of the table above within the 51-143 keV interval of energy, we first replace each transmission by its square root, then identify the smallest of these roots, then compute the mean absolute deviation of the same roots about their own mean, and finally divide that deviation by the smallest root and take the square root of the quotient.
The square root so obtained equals 0.23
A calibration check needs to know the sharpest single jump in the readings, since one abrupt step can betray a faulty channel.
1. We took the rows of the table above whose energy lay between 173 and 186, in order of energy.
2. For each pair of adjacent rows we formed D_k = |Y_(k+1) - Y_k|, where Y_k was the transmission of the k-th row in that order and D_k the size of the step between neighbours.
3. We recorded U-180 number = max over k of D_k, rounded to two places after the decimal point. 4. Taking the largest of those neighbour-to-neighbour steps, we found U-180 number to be 1.63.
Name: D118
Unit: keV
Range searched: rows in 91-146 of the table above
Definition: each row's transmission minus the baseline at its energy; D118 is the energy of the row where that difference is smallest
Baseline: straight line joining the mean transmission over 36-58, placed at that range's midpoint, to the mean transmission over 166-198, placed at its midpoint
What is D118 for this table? 144.5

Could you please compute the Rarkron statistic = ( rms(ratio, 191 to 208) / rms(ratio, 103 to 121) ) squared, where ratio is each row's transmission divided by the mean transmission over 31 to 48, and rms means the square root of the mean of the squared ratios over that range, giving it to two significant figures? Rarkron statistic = 1.2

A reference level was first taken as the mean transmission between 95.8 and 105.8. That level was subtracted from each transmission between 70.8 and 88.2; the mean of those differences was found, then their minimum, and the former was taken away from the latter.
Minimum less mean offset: -0.44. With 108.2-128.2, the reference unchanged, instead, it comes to -0.87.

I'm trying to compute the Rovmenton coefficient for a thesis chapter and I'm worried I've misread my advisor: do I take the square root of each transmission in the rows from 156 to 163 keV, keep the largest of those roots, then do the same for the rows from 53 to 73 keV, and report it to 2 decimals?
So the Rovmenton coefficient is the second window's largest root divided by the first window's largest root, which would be 1.17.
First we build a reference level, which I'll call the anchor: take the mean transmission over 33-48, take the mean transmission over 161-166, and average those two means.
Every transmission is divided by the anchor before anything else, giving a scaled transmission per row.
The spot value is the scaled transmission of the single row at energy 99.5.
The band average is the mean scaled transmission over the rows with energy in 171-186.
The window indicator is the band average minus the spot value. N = 0.04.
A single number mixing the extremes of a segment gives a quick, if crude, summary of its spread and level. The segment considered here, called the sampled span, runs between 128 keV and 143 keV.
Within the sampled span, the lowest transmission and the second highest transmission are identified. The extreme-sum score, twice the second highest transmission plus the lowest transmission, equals 22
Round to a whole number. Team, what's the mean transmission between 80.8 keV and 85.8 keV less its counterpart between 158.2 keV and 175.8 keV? 1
